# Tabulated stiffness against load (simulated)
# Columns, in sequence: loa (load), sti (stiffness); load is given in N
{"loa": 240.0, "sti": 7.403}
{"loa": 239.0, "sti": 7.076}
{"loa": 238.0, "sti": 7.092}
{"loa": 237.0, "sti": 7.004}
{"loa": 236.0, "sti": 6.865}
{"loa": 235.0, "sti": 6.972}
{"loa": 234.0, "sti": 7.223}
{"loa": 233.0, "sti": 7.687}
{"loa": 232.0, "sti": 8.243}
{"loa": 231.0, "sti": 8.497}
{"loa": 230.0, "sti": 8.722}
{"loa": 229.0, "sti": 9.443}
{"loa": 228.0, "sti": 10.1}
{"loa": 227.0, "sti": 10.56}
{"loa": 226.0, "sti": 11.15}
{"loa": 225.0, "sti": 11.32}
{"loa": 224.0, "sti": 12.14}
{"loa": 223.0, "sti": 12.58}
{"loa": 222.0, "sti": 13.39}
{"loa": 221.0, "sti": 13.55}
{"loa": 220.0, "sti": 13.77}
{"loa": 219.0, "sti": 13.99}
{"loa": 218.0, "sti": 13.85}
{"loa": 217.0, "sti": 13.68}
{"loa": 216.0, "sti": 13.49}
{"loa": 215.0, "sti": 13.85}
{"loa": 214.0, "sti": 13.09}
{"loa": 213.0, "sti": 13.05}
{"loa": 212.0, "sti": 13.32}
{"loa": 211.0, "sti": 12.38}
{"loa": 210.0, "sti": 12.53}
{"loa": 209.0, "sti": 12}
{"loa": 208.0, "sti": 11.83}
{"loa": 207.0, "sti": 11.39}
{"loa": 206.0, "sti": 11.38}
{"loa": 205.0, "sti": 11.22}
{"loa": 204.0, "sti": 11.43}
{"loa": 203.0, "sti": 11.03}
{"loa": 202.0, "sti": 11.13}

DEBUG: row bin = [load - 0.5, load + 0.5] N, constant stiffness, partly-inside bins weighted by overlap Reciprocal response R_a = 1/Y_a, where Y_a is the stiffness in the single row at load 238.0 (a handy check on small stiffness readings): 0.14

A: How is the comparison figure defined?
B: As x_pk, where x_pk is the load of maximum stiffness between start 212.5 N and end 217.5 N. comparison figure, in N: 215.0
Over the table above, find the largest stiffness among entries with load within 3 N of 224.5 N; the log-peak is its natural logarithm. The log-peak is 2.59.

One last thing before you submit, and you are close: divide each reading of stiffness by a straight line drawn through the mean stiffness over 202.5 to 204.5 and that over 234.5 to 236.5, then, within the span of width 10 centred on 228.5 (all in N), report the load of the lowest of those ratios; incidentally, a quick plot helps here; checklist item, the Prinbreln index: 233.0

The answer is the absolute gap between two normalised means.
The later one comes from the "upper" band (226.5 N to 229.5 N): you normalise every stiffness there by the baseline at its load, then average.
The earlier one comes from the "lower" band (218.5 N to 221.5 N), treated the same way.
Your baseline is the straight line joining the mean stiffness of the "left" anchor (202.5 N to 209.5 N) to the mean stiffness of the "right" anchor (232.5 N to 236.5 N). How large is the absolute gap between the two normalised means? 0.24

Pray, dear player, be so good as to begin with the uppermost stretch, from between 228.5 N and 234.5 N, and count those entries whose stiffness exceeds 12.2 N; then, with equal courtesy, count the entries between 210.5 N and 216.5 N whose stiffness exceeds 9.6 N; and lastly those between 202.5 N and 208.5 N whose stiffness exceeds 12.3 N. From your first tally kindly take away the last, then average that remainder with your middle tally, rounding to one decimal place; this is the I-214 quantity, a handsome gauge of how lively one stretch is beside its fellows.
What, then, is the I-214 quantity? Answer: 3.0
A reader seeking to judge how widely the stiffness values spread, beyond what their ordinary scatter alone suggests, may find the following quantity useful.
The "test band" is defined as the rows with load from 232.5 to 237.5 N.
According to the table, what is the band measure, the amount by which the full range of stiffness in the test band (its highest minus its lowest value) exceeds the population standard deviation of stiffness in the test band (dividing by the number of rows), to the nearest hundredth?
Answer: 0.53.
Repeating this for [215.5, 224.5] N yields 1.27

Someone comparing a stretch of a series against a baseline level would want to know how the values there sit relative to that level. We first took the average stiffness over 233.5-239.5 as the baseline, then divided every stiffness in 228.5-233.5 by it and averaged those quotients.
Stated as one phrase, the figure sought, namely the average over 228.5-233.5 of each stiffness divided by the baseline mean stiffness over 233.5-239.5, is 1.21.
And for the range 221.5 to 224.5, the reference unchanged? 1.80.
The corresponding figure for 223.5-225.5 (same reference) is 1.67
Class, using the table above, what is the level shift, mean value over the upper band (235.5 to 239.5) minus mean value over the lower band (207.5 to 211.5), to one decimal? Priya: -5.2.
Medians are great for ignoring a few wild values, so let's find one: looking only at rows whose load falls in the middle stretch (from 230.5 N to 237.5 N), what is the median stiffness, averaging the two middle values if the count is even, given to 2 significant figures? 7.2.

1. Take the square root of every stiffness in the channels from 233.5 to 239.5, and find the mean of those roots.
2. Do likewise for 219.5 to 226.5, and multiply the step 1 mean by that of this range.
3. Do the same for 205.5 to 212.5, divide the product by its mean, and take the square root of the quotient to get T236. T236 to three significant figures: 1.64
